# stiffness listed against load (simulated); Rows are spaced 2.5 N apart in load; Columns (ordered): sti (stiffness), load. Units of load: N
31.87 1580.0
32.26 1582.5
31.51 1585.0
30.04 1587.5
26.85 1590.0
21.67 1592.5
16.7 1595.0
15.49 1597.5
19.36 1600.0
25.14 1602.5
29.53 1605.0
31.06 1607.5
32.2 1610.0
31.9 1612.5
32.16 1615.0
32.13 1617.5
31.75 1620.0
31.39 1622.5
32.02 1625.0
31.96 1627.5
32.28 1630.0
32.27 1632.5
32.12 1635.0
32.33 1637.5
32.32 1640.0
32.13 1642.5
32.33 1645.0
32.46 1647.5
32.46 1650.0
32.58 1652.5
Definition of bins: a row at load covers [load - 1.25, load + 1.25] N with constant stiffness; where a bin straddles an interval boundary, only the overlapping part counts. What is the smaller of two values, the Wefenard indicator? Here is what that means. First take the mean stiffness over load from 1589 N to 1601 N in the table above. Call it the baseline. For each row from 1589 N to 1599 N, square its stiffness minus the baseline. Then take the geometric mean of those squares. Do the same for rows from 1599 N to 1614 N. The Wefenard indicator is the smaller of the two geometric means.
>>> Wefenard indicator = 13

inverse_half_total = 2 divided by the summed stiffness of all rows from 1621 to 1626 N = 0.0315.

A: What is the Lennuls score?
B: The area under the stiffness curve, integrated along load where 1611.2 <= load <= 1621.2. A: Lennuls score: 320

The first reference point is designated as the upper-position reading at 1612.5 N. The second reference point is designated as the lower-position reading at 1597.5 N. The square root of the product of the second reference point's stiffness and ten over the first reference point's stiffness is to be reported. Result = 2.2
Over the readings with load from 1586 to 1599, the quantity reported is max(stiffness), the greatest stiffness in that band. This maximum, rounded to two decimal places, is 30.04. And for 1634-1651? 32.46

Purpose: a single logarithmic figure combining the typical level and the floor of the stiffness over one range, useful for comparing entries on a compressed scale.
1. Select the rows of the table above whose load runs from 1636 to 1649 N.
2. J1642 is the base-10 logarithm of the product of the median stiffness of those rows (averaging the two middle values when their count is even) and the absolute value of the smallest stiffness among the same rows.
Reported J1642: 3.017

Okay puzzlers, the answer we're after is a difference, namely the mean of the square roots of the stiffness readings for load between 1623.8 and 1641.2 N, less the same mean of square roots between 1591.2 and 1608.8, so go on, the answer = 0.94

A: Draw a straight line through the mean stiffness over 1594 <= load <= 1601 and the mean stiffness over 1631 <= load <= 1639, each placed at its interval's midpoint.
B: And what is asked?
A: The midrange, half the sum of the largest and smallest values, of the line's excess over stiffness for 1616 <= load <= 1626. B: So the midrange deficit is -5.4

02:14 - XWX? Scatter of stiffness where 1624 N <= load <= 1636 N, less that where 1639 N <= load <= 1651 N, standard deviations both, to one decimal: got 0.0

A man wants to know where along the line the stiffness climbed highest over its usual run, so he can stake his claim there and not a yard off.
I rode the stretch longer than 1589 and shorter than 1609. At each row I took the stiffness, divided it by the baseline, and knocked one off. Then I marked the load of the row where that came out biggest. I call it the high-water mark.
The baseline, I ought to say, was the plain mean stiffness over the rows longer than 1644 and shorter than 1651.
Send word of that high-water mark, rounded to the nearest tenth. 1607.5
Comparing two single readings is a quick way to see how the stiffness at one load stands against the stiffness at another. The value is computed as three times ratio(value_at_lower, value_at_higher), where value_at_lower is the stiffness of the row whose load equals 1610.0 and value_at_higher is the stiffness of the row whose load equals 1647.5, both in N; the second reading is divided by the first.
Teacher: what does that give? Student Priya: 3.0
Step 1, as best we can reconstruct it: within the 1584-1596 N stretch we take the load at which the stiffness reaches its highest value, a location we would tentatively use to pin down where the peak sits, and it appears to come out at 1585.0 N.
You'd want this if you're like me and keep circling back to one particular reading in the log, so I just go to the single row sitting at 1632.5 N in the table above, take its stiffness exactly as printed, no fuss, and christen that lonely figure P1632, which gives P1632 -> 32.27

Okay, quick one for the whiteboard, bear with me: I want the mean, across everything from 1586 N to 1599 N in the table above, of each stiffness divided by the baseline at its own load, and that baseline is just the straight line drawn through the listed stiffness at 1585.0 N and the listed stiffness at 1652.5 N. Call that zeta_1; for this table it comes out 0.70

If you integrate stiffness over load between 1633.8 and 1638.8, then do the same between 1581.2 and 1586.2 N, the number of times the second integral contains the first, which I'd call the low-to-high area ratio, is 0.989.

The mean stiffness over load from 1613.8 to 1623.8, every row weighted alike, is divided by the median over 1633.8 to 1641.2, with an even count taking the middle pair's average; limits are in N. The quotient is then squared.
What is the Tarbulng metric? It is 1.0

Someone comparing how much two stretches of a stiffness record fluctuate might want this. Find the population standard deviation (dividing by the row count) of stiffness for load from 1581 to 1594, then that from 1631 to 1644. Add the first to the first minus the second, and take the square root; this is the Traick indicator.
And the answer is 2.8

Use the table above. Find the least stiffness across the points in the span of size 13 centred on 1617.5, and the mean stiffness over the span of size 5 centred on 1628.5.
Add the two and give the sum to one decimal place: 63.5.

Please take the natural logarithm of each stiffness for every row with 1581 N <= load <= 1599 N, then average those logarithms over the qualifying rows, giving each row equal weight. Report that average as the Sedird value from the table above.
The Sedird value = 3.18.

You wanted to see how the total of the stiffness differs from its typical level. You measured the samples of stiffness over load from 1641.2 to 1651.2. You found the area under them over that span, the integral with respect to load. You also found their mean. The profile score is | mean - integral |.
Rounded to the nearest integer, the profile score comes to 291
